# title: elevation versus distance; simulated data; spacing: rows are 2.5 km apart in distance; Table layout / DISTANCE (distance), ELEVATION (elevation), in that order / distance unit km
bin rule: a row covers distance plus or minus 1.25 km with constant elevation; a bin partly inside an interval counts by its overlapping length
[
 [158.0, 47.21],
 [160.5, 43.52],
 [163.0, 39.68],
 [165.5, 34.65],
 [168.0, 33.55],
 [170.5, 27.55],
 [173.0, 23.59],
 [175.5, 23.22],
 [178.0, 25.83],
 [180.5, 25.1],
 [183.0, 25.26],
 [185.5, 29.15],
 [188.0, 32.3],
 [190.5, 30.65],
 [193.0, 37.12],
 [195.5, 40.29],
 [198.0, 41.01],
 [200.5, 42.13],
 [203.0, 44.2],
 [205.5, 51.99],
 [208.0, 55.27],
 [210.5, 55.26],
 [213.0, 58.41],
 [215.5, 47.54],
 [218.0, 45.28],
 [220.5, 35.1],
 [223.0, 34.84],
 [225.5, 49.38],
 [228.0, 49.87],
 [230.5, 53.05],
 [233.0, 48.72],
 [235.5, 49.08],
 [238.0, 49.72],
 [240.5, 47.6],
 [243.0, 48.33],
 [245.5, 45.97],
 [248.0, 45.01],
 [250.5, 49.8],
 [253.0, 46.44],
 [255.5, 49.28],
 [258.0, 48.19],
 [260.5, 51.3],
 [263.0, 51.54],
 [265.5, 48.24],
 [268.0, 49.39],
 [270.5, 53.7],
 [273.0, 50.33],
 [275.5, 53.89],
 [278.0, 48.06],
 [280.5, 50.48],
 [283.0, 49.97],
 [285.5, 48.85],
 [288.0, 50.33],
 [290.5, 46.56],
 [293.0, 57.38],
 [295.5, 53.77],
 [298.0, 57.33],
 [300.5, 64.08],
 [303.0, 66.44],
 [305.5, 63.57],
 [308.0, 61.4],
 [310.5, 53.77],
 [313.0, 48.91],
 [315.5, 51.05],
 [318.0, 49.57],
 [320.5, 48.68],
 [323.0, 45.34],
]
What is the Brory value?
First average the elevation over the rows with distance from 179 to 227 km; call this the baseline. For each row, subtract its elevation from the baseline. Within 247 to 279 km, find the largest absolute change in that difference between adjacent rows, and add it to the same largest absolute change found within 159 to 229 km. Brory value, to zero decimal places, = 20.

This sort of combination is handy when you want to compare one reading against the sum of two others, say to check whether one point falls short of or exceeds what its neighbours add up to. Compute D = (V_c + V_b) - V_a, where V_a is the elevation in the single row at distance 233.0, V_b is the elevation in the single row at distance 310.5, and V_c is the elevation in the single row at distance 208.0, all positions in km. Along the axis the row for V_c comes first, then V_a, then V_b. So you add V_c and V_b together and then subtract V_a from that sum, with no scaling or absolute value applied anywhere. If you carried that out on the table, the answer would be 60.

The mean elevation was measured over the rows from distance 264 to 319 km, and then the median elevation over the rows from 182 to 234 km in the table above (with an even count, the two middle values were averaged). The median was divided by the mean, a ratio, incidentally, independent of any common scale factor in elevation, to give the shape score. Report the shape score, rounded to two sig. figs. 0.83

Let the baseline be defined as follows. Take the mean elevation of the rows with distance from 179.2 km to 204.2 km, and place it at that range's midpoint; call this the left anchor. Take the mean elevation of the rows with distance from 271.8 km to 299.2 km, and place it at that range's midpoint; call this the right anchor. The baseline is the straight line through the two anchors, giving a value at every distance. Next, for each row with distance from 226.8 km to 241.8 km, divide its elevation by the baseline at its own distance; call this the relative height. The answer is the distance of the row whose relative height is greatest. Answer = 230.5 km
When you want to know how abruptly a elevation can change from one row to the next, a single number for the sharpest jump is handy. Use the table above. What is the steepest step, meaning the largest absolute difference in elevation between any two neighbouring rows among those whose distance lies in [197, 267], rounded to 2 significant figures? 15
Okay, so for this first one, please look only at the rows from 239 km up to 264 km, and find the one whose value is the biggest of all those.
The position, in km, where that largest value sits 263.0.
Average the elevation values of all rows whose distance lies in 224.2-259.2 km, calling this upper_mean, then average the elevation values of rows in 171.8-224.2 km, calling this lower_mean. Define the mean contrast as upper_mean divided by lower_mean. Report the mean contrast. 1.27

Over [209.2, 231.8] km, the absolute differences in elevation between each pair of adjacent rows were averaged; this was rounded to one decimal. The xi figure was 5.6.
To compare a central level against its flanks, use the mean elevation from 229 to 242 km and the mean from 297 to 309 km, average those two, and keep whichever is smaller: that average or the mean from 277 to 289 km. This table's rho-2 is 50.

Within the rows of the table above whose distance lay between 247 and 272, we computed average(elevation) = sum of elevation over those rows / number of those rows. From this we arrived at 49.3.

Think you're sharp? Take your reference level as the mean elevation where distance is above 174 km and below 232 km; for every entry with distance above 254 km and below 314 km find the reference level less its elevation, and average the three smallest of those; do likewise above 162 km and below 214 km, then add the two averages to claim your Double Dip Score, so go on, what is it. -40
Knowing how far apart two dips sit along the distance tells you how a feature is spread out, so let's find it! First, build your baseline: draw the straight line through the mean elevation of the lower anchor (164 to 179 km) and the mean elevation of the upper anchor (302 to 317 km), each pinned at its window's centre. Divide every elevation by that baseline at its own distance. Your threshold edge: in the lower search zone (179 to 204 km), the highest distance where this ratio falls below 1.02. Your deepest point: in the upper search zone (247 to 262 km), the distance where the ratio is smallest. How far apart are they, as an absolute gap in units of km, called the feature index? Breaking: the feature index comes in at 57.5 km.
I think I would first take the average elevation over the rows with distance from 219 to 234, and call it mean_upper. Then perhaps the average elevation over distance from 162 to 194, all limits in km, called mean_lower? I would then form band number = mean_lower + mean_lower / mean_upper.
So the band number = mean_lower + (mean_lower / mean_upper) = 30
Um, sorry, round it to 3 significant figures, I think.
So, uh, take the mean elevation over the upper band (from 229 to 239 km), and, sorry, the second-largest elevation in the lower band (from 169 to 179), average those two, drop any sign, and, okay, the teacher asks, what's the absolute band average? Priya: 38.0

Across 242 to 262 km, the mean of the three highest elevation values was 50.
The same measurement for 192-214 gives 56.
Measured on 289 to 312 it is 65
